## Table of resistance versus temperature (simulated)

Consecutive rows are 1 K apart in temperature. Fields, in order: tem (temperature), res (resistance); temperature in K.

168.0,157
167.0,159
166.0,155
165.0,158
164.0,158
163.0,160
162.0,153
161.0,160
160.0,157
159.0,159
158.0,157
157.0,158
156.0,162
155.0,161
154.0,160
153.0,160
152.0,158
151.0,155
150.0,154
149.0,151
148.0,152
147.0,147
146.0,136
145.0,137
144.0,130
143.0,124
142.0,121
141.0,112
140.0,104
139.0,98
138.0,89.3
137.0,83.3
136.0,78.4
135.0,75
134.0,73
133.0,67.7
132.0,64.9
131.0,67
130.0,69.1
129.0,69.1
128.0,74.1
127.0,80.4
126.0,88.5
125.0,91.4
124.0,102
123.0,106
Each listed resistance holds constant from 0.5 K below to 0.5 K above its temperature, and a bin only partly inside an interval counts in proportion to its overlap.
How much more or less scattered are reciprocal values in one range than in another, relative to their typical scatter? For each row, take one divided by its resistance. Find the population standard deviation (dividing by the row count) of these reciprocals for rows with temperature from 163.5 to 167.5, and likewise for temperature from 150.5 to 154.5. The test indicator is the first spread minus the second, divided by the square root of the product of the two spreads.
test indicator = -0.3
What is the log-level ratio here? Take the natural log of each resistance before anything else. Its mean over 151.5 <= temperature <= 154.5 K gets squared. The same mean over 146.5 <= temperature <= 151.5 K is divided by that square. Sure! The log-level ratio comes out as 0.195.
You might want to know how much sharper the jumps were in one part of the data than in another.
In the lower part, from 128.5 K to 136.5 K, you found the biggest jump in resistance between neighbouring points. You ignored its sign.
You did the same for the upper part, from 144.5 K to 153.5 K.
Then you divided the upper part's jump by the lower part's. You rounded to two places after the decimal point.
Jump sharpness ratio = 2.08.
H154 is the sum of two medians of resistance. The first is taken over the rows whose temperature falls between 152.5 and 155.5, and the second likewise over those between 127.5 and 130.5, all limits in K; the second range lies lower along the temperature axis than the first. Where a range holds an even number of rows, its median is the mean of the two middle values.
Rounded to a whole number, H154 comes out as 229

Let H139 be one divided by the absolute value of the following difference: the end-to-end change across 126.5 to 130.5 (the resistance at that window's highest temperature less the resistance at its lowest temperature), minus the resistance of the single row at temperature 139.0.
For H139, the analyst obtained 0.0091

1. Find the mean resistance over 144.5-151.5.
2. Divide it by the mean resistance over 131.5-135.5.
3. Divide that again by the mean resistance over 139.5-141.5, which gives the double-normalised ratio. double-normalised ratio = 0.0195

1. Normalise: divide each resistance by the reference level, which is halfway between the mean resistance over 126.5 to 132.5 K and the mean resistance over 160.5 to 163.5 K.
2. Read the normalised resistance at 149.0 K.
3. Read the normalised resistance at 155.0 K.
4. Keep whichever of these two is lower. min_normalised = 1.32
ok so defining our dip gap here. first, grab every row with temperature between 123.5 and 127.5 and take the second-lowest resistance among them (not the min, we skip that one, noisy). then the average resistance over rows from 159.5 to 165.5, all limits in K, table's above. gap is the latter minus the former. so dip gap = 69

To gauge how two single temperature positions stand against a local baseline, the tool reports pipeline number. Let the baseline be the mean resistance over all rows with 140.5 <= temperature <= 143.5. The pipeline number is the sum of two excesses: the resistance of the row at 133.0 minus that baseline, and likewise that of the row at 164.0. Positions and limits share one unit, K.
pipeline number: -12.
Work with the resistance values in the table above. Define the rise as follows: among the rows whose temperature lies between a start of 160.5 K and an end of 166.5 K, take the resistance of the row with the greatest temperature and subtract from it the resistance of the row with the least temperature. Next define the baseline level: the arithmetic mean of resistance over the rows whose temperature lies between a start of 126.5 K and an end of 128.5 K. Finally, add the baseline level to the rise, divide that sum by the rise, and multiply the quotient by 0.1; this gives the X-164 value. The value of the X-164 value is -1.4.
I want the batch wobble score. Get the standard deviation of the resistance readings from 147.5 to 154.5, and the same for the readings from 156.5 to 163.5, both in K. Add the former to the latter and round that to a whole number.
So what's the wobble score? 6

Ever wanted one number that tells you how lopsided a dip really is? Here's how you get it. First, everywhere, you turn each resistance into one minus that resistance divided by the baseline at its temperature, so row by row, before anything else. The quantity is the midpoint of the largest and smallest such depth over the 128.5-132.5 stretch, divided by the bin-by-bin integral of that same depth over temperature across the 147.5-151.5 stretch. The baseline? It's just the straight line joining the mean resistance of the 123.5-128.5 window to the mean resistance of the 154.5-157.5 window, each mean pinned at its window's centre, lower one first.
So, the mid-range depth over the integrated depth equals -1.3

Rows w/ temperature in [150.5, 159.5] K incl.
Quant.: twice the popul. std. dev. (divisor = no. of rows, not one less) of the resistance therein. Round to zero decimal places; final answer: 4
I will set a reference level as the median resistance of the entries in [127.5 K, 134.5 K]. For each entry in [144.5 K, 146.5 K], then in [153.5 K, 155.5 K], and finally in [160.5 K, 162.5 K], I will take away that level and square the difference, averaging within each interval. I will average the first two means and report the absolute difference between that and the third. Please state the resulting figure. 1202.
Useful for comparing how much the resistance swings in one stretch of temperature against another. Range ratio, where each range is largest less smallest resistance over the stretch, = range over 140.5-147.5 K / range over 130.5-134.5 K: 4.3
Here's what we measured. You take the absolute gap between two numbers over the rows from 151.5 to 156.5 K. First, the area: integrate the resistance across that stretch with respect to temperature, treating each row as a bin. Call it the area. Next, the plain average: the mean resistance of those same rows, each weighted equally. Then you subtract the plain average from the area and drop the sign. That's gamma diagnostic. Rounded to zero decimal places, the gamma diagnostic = 641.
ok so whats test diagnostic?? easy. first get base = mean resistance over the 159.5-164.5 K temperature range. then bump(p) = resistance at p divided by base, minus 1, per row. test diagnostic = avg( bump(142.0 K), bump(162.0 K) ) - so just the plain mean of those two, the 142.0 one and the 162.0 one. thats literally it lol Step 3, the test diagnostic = -0.13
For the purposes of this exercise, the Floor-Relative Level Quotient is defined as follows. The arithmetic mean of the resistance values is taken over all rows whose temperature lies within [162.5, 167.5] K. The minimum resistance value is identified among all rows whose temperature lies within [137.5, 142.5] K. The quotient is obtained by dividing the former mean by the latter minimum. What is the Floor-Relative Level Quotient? 1.77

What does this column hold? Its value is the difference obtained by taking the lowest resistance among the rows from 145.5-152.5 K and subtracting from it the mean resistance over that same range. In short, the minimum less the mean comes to -14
